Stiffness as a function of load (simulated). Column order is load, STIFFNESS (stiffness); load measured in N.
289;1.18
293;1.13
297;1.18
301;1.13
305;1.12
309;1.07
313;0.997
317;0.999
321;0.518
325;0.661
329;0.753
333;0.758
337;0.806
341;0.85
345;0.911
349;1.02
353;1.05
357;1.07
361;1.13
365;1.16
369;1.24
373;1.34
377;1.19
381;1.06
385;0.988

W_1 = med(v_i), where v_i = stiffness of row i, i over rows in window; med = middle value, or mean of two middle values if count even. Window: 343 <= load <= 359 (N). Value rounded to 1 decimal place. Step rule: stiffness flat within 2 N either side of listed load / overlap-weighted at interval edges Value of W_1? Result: 1.0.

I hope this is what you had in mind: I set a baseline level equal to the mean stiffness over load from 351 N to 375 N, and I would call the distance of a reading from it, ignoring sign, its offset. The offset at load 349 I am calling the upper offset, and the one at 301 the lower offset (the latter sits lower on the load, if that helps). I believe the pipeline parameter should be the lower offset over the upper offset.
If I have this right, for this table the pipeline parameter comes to 0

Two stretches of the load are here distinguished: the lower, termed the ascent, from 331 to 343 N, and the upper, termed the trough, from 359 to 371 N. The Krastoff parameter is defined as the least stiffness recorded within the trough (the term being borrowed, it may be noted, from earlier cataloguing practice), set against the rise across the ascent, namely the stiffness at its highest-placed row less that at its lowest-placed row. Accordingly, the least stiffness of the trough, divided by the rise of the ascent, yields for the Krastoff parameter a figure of 12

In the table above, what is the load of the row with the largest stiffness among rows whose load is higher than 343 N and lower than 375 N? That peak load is 373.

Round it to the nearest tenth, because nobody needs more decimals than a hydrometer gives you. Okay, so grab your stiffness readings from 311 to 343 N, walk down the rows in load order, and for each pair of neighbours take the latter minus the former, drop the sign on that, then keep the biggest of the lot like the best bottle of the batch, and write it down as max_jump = 0.5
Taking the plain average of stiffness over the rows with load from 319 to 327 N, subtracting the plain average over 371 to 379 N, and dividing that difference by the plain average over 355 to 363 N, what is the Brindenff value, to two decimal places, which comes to -0.61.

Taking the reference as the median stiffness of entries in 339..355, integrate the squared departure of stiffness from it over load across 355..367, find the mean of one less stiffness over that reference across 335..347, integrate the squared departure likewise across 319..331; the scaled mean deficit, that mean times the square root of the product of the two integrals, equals 0.073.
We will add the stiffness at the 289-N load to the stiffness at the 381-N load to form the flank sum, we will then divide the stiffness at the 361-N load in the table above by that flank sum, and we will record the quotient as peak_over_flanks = 0.50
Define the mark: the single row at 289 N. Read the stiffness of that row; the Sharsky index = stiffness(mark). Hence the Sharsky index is 1.18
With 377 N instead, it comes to 1.19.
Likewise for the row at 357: 1.07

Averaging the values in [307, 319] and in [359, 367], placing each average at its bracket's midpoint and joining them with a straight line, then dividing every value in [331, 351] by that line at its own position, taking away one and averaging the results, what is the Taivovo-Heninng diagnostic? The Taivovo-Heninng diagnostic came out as -0.20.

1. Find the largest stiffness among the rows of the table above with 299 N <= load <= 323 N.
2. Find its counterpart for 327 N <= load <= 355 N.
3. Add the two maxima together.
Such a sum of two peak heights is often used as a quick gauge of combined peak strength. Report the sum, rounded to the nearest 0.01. 2.18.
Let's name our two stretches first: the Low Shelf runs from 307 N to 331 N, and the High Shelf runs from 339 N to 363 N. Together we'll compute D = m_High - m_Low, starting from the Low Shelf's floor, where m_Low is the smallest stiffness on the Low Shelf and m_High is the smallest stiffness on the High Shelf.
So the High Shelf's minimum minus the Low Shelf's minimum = 0.33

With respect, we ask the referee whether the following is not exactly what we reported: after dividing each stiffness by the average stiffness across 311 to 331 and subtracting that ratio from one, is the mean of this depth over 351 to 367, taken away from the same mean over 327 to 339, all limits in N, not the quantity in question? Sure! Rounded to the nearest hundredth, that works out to 0.42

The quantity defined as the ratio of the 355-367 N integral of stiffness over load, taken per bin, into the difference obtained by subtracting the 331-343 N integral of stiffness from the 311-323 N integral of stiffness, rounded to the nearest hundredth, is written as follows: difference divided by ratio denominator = 0.03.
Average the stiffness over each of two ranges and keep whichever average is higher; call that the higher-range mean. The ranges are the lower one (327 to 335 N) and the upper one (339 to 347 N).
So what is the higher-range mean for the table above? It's 0.88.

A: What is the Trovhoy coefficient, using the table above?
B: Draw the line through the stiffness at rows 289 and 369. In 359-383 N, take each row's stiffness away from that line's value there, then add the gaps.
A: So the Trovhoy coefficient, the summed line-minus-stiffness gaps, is 0.33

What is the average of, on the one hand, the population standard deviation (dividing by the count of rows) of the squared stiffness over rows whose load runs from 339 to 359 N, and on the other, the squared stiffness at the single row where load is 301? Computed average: 0.72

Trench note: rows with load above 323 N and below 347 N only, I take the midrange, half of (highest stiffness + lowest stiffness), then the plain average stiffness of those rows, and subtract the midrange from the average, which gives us 0.004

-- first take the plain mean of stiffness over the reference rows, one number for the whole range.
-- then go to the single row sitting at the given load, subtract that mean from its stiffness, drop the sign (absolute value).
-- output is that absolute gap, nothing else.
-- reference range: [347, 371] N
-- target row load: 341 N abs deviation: 0.26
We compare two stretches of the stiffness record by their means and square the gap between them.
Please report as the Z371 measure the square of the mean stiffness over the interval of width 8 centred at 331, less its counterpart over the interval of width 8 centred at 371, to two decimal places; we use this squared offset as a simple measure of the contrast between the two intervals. 0.29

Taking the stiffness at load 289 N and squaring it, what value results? 1.4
